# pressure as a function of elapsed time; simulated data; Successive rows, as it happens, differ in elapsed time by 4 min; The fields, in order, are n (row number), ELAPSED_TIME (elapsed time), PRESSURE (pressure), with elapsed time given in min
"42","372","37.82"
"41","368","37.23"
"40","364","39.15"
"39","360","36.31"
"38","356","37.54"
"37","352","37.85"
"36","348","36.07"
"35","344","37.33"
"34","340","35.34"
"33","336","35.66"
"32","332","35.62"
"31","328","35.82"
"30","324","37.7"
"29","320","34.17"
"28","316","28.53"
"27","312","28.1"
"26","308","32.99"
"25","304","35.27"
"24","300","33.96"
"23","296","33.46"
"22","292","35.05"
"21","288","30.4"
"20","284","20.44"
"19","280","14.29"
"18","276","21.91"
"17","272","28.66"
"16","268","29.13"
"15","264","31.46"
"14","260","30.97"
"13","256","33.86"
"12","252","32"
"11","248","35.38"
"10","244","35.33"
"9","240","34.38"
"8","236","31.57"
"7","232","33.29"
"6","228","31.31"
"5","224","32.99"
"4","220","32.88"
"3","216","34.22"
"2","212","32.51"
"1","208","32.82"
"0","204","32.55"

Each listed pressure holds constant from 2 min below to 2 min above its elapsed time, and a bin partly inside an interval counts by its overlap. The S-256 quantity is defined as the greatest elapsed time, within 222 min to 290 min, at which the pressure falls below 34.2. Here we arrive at 288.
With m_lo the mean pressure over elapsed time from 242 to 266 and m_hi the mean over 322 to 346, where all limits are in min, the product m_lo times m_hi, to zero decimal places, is 1202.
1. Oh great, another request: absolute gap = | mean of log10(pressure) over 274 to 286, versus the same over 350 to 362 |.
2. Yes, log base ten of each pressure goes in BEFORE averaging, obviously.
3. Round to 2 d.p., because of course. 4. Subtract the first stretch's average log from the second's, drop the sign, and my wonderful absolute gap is 0.30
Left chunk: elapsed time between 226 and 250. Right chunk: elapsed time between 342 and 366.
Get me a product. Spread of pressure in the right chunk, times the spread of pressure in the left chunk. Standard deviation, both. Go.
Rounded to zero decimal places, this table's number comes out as 2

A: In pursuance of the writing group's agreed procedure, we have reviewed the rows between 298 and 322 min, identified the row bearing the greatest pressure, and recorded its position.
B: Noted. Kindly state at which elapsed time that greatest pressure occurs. 304 min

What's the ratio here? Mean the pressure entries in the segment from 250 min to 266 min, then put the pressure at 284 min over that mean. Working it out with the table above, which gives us 0.64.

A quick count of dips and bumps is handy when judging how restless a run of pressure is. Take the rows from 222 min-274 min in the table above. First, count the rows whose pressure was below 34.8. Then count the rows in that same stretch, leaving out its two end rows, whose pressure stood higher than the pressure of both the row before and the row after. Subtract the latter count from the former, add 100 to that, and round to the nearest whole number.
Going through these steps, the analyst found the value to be 107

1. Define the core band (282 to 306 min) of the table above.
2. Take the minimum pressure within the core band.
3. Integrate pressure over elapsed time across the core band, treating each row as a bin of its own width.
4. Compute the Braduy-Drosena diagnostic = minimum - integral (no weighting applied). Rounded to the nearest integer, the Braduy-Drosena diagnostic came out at -734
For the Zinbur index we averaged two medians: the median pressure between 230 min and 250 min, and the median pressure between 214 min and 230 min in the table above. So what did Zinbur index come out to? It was 33.7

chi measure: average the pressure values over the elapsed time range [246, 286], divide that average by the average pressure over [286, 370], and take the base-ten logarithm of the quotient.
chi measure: -0.10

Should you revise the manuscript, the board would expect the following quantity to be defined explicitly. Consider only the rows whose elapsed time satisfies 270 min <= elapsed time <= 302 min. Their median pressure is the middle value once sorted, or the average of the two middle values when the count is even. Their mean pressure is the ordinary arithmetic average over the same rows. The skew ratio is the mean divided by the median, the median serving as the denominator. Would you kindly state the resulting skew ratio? 0.92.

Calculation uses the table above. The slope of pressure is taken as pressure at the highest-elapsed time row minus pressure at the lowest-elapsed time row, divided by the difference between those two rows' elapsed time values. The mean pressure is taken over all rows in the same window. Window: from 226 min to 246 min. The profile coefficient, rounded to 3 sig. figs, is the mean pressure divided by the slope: 132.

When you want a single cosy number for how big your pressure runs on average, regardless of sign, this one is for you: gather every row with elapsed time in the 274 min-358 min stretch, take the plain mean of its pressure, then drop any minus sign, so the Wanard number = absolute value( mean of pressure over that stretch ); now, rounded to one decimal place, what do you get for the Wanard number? 32.3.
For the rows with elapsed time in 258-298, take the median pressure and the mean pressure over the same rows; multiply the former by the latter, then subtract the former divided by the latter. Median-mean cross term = 820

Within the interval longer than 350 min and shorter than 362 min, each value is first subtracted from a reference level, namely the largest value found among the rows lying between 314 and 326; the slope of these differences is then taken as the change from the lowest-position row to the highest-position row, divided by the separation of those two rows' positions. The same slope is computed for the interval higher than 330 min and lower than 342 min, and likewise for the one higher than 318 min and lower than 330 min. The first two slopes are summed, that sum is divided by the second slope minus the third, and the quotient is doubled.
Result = 1.9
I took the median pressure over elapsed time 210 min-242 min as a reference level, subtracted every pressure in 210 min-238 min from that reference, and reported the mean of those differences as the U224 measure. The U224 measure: 0.3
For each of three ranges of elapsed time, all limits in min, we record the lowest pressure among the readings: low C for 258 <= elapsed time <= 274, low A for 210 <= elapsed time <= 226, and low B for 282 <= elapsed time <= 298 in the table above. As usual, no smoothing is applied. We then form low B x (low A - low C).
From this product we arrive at 79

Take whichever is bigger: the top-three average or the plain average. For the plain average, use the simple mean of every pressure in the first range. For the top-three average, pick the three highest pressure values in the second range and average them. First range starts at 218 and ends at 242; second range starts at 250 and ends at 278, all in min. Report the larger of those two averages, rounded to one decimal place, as 32.7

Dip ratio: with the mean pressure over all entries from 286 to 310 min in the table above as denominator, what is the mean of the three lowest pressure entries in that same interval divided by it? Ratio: 0.963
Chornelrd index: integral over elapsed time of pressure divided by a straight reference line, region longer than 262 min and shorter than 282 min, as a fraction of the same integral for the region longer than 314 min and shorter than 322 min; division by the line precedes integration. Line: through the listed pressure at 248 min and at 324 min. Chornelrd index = 2.1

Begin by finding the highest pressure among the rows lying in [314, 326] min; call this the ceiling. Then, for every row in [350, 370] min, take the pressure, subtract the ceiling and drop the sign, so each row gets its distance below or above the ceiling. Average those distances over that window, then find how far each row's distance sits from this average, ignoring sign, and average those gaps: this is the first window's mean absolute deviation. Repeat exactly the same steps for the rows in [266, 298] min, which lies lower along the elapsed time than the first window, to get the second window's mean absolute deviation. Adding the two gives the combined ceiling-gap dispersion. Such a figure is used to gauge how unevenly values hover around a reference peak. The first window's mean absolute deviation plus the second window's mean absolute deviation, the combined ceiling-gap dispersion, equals 6.4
